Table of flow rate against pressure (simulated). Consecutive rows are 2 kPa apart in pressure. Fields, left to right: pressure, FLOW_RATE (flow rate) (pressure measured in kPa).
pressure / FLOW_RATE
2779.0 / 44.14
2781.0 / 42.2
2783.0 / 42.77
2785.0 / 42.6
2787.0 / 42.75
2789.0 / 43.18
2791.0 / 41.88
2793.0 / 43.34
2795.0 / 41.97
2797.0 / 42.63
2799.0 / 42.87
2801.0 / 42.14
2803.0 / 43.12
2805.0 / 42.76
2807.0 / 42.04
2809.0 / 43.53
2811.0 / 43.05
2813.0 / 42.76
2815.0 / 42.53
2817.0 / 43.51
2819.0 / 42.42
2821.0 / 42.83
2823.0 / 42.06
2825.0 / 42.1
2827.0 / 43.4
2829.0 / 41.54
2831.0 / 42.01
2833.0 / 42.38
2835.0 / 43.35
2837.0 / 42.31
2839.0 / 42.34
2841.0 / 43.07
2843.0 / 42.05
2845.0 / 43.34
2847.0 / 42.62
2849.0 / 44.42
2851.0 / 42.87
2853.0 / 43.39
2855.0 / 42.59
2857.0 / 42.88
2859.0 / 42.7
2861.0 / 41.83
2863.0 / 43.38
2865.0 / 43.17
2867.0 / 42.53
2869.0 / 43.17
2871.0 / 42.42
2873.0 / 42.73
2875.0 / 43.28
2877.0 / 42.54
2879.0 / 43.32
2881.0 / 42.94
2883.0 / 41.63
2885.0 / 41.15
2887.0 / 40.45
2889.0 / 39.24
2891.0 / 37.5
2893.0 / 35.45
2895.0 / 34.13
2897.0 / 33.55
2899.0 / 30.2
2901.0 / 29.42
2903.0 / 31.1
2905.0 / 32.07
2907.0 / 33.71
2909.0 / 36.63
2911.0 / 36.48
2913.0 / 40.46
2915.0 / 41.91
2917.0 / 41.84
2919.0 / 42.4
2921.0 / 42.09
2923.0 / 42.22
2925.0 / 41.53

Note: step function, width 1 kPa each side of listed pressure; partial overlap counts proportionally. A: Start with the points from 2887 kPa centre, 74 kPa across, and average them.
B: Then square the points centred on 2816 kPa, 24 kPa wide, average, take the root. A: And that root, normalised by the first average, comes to 1.08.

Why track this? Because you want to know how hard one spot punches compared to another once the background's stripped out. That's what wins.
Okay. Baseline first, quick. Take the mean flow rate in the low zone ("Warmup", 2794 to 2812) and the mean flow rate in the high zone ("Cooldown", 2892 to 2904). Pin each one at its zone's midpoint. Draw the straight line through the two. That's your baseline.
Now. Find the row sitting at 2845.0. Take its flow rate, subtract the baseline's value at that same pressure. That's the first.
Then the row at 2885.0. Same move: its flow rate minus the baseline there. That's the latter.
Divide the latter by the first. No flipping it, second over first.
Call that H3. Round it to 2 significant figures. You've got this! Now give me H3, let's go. 1.4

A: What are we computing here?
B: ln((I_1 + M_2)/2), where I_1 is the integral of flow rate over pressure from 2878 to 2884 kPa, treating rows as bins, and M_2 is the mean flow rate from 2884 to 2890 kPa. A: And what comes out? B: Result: 5.00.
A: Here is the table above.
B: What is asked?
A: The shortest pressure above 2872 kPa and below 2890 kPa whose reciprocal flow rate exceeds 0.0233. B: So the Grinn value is 2873.0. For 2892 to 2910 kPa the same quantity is 2893.0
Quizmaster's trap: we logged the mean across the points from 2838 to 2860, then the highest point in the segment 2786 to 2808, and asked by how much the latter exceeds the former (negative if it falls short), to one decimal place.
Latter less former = 0.4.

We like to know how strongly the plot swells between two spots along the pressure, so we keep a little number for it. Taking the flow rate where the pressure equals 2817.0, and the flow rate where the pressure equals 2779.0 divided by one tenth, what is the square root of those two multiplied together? 139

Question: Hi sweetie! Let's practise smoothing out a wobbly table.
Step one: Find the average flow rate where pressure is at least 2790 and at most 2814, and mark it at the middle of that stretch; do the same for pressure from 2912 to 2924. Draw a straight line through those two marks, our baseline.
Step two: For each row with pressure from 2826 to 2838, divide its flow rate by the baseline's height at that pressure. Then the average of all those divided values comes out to 1.00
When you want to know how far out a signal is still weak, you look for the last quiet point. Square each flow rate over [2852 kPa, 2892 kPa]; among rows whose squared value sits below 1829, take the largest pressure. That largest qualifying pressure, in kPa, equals 2891.0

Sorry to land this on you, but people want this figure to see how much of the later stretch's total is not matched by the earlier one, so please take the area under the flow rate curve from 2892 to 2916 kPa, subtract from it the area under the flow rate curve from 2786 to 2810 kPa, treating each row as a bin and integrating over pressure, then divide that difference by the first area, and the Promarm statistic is -0.234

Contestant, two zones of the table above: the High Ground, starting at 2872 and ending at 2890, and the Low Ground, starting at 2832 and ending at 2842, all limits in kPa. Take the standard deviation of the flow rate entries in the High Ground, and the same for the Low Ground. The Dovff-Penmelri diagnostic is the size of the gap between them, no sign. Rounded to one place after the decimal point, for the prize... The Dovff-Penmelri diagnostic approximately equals 0.9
